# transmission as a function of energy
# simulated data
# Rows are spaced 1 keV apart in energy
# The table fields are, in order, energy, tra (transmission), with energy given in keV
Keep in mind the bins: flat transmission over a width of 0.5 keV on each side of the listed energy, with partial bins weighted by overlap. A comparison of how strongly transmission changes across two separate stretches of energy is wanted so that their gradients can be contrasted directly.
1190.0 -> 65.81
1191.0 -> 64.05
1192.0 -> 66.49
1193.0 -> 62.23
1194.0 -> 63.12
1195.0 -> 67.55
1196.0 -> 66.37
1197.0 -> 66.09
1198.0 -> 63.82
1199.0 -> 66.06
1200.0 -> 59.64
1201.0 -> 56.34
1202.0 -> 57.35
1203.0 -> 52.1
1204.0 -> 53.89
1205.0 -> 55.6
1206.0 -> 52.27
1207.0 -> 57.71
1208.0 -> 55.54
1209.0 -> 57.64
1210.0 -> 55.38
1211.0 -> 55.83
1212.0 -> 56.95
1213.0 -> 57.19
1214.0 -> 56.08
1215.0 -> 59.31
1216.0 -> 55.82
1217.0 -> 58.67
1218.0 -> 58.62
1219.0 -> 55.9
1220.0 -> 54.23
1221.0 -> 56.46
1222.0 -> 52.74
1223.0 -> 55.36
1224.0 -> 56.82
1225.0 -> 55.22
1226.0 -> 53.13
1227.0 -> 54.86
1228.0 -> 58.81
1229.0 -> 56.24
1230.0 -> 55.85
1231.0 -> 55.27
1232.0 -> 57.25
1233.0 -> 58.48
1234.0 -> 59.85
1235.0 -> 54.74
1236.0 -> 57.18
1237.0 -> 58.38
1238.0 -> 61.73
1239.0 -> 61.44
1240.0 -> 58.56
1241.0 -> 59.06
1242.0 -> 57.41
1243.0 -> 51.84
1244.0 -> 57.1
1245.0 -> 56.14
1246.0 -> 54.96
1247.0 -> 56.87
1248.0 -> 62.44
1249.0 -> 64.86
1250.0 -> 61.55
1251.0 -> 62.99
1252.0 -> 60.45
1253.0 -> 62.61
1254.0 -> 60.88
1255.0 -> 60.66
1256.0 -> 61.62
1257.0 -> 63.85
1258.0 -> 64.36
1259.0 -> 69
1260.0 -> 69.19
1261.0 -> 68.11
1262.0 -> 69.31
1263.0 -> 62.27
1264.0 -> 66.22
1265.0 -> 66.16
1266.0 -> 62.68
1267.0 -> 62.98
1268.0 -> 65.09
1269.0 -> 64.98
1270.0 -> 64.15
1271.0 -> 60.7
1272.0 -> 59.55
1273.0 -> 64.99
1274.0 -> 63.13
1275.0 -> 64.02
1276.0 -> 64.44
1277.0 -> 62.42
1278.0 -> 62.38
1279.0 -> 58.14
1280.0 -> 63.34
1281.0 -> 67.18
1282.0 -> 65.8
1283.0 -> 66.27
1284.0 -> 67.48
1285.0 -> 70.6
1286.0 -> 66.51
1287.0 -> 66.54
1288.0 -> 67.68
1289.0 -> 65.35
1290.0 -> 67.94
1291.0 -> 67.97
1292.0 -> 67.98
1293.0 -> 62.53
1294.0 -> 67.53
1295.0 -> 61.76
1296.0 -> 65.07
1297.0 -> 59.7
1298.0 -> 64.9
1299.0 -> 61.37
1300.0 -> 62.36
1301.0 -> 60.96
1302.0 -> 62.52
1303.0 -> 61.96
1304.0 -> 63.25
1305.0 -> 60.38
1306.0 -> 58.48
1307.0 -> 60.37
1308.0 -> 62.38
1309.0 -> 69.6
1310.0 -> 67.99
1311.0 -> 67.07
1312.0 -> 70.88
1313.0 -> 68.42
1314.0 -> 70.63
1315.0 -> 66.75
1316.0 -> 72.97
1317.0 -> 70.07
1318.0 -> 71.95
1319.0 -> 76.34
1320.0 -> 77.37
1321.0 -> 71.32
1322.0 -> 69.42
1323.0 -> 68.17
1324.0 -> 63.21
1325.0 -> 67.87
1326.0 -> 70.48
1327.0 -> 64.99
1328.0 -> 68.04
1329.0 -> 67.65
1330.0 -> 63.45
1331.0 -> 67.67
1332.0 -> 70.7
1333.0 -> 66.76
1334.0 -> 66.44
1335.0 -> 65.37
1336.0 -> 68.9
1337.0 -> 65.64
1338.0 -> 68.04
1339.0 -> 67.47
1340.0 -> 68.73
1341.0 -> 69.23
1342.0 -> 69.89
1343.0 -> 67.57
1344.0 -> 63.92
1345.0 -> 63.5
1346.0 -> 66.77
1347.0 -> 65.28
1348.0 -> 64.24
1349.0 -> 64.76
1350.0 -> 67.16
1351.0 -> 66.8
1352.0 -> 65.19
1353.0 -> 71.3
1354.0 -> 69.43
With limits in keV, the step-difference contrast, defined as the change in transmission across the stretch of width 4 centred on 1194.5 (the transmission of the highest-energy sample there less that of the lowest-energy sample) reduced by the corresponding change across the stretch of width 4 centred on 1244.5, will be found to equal 1.0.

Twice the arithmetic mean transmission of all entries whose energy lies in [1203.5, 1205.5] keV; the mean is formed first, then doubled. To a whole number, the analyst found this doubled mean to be 109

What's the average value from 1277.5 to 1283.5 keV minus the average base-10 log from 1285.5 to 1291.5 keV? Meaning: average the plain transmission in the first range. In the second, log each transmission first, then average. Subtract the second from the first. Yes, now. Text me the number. 62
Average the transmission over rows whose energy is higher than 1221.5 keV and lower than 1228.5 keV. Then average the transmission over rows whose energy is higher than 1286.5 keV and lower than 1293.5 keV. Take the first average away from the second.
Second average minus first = 11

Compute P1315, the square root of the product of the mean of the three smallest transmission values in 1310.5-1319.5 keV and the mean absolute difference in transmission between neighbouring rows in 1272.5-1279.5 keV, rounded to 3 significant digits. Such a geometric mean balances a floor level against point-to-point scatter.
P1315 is 10.3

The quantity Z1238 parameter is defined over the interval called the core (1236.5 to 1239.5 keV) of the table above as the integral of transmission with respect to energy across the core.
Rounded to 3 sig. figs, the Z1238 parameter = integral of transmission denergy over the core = 182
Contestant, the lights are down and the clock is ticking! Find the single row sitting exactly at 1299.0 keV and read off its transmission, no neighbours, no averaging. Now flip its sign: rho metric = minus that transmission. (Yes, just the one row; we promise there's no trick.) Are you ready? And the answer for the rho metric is -61.4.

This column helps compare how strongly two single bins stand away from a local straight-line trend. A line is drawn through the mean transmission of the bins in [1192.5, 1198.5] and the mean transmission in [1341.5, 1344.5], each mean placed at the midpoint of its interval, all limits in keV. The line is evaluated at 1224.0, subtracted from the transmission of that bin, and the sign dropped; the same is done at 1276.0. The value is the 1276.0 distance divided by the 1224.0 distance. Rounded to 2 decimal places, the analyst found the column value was 0.20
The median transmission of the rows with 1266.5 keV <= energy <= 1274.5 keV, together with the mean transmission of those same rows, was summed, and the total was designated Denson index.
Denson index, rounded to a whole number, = 127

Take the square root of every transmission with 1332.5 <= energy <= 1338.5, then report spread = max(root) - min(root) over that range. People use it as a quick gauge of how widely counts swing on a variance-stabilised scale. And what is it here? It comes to 0.215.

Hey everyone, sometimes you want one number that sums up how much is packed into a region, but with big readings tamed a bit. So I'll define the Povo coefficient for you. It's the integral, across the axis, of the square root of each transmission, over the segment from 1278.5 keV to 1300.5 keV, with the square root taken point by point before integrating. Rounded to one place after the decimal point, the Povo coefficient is 177.6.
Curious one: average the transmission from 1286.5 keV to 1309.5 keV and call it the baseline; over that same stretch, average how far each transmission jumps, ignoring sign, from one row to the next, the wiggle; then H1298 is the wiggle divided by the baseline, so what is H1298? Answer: 0.044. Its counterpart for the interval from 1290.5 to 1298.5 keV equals 0.067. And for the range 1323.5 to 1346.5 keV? 0.037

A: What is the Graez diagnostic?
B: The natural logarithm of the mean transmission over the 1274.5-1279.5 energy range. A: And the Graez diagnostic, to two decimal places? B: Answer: 4.13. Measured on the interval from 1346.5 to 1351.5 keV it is 4.18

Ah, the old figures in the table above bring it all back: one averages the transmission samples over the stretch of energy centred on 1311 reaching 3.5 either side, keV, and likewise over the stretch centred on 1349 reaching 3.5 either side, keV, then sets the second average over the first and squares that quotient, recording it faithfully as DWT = 0.93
